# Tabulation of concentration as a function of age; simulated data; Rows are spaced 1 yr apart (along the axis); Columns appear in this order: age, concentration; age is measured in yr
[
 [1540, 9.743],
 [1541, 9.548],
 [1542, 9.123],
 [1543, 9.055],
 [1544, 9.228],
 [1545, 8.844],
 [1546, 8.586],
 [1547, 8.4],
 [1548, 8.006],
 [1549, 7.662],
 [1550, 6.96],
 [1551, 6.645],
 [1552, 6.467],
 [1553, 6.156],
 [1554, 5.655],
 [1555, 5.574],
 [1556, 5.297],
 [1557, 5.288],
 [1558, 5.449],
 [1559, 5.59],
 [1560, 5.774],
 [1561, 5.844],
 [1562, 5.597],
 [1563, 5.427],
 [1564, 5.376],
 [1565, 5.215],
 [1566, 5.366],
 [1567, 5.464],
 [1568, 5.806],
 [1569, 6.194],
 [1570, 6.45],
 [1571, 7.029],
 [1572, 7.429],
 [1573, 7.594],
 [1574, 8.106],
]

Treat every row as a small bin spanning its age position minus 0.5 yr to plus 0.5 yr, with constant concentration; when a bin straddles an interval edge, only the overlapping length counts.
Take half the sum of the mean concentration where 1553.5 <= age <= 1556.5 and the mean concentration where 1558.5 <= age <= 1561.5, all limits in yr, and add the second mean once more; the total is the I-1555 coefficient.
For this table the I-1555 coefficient 11.4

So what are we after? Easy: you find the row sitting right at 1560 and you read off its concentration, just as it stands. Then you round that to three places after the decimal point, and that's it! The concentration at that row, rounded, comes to 5.774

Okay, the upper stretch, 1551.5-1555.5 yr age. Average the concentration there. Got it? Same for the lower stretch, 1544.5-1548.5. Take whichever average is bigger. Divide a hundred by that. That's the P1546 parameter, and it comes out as 11.8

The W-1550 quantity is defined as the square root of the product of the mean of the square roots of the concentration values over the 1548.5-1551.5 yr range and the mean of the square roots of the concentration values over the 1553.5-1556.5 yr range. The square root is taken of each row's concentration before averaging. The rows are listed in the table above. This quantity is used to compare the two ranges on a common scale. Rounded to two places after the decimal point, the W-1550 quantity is 2.50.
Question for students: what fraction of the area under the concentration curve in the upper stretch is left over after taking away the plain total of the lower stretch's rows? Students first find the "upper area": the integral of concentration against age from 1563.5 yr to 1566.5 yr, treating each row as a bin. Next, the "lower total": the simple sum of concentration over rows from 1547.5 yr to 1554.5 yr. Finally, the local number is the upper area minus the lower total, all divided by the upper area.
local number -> -2.0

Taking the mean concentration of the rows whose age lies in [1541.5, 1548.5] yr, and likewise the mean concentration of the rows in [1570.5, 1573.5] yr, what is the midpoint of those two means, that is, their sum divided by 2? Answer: 8.0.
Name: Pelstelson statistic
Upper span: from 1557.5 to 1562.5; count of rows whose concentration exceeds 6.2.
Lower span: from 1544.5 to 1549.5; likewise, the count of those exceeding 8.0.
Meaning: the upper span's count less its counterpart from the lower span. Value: -4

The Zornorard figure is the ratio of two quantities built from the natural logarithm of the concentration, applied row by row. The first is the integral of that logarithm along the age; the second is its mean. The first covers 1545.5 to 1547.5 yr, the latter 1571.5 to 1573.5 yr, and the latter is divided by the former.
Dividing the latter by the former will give 0.47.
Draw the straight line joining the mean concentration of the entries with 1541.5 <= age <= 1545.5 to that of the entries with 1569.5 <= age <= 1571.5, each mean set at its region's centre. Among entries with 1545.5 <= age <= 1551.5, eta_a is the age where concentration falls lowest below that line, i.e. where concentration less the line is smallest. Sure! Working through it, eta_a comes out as 1551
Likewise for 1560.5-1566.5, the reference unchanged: 1565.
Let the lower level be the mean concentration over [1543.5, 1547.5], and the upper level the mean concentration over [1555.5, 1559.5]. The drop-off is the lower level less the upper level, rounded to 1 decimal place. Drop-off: 3.4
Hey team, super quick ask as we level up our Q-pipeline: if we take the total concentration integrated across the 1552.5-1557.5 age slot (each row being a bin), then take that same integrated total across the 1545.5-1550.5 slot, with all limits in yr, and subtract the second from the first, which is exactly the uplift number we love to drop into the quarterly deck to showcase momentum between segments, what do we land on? -12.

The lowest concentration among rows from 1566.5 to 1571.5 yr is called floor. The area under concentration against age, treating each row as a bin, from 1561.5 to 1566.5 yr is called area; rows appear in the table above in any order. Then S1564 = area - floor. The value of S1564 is 22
